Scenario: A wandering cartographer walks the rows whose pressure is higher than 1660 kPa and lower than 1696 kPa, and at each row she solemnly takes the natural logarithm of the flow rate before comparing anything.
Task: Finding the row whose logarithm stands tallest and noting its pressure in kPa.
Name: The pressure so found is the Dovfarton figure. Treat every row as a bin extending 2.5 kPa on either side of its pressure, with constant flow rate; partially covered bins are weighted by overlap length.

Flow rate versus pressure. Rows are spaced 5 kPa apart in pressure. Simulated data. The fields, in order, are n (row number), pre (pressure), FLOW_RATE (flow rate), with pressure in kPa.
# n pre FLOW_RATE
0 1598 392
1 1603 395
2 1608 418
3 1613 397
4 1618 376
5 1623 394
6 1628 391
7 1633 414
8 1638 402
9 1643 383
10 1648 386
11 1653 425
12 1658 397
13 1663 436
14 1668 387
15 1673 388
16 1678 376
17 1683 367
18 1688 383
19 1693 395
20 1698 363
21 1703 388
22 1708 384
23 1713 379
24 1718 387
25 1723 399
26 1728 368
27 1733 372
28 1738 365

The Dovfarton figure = 1663 kPa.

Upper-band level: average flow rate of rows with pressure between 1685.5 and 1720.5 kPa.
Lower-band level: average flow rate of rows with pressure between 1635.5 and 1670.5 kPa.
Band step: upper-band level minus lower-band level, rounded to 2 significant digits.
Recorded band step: -20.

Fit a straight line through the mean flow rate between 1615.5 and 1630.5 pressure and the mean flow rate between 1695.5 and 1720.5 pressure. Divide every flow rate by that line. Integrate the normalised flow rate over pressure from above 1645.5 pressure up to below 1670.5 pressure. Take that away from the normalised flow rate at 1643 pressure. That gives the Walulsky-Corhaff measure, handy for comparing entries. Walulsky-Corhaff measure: -25.4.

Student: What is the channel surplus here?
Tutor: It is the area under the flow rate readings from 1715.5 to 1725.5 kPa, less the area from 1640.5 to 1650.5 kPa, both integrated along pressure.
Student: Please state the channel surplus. 85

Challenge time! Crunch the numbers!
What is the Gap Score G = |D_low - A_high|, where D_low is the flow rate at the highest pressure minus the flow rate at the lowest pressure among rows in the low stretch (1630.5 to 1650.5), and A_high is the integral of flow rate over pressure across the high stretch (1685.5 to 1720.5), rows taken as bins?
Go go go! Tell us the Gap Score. 13423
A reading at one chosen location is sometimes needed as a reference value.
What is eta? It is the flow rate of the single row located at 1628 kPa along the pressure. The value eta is 391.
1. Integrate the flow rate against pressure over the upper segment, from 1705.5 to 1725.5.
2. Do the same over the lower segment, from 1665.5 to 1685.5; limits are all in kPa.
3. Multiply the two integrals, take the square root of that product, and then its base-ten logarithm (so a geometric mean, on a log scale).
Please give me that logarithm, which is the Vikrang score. 3.88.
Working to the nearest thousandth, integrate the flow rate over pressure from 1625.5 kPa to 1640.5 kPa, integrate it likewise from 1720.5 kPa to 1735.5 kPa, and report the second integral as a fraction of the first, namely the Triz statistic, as 0.944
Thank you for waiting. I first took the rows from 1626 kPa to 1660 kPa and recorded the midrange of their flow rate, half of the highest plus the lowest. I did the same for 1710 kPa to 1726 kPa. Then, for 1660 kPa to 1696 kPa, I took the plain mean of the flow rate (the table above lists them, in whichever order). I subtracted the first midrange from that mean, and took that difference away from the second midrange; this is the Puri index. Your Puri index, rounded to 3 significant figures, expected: 403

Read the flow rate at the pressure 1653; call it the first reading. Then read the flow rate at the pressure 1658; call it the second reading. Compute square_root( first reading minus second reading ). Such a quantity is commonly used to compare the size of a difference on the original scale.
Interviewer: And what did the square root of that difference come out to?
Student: 5.3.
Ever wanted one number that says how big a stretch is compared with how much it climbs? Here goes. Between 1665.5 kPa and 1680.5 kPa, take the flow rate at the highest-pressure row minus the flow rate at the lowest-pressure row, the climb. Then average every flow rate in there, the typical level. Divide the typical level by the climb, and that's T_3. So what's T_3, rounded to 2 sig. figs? -35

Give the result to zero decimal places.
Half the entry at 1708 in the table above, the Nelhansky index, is 192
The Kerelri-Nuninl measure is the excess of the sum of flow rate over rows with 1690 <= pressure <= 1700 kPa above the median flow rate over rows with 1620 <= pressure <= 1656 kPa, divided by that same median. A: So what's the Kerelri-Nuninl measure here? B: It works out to 0.9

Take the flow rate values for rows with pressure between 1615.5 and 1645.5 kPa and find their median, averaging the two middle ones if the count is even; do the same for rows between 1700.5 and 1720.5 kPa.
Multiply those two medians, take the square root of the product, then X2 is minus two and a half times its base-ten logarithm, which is -6.47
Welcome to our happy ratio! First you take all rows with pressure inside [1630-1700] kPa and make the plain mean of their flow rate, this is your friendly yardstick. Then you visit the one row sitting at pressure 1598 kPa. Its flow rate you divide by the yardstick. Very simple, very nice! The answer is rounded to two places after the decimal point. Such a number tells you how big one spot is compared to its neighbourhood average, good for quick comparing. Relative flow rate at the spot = 1.00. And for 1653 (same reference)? 1.08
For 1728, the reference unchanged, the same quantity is 0.94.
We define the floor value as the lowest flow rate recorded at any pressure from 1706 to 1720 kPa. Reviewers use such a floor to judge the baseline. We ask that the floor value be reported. 379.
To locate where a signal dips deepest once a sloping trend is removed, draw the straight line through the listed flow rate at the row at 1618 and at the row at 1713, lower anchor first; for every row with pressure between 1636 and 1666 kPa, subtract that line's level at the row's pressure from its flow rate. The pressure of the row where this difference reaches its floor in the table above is 1643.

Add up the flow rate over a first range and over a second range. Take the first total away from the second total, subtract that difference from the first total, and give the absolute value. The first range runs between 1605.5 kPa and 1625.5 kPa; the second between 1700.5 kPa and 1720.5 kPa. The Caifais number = 1632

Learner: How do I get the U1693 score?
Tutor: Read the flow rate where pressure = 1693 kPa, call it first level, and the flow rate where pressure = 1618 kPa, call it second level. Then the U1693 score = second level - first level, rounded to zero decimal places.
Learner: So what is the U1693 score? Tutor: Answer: -19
